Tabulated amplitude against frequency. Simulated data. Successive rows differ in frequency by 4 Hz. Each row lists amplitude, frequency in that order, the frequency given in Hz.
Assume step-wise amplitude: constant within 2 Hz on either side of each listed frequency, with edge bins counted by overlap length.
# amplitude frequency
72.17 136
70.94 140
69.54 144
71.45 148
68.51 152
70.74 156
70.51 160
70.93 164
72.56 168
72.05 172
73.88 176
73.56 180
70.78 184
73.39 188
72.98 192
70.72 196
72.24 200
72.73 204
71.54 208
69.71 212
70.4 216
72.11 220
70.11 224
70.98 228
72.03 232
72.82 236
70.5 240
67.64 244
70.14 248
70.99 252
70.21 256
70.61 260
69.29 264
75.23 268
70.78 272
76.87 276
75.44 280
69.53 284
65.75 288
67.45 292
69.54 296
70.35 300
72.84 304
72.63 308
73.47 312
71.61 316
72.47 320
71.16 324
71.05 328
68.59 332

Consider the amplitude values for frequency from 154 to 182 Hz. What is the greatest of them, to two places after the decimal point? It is 73.88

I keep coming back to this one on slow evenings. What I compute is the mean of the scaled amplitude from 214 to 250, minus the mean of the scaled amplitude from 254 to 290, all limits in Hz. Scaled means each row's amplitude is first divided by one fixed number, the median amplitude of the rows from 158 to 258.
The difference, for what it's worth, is -0.011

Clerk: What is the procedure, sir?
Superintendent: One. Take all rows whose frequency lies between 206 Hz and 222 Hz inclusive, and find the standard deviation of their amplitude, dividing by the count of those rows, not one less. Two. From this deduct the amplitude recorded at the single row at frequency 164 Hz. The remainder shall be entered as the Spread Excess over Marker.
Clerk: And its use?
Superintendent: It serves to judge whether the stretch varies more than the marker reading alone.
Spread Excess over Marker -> -70.0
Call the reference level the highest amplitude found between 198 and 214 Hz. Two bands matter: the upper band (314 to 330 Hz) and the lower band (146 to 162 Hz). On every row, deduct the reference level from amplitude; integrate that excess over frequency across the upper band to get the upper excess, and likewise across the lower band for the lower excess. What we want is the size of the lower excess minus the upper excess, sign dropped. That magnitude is 20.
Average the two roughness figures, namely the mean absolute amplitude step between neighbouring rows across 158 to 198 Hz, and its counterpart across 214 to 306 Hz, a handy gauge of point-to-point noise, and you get 1.89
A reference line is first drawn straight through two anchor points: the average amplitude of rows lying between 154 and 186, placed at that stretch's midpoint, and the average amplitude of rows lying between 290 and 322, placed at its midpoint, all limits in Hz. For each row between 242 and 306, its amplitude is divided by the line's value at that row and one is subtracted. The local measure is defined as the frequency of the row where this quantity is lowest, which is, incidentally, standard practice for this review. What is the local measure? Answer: 288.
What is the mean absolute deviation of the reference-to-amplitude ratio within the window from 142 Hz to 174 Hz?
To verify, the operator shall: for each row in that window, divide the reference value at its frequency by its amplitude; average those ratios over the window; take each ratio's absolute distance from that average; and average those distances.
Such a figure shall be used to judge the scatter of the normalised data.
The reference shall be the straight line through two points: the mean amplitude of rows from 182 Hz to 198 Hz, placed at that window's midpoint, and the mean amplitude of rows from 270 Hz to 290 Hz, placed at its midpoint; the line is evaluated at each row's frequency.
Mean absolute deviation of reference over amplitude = 0.0141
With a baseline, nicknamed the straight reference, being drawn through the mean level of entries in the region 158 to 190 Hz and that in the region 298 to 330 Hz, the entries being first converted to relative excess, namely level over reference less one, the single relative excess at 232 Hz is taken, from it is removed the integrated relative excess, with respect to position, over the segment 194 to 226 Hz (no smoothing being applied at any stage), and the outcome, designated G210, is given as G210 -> 0.42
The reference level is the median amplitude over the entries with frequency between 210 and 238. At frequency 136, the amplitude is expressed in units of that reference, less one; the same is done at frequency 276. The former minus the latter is -0.07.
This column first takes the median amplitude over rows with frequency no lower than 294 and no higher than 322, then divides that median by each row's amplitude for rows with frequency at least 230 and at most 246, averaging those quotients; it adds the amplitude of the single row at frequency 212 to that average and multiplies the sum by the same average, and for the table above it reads 72.5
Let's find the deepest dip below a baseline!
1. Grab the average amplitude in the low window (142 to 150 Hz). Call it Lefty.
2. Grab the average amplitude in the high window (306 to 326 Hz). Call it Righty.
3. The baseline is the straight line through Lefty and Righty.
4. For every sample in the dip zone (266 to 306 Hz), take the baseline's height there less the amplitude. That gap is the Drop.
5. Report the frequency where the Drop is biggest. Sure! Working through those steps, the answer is 288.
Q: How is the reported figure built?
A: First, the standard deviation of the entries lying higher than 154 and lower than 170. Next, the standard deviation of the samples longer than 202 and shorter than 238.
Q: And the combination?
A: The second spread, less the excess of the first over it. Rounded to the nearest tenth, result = 1.3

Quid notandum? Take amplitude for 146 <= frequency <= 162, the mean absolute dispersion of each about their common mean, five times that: 4.48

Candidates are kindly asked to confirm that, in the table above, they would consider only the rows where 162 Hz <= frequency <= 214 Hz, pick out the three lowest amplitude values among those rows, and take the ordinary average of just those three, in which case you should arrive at 70.4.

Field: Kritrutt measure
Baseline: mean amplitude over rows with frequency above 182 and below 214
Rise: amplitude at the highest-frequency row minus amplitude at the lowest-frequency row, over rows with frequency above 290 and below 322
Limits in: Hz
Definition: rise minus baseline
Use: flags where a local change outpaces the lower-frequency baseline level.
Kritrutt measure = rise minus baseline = -67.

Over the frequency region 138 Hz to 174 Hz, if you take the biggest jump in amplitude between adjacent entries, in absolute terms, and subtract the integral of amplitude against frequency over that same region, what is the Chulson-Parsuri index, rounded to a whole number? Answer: -2546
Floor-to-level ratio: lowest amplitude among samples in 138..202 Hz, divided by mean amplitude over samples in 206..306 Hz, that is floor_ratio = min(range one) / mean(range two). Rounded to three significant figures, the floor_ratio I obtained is 0.966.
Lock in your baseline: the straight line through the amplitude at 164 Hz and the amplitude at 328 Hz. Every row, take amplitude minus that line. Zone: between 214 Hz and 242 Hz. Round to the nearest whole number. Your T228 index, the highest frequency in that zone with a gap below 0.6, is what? 240 Hz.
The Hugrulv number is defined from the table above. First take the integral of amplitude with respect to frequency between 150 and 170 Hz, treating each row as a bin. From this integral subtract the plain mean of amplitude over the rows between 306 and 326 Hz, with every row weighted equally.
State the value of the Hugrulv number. 1341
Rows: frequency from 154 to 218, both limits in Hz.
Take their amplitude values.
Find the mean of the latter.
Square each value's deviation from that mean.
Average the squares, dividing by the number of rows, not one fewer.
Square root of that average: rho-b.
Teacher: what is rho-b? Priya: 1.25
